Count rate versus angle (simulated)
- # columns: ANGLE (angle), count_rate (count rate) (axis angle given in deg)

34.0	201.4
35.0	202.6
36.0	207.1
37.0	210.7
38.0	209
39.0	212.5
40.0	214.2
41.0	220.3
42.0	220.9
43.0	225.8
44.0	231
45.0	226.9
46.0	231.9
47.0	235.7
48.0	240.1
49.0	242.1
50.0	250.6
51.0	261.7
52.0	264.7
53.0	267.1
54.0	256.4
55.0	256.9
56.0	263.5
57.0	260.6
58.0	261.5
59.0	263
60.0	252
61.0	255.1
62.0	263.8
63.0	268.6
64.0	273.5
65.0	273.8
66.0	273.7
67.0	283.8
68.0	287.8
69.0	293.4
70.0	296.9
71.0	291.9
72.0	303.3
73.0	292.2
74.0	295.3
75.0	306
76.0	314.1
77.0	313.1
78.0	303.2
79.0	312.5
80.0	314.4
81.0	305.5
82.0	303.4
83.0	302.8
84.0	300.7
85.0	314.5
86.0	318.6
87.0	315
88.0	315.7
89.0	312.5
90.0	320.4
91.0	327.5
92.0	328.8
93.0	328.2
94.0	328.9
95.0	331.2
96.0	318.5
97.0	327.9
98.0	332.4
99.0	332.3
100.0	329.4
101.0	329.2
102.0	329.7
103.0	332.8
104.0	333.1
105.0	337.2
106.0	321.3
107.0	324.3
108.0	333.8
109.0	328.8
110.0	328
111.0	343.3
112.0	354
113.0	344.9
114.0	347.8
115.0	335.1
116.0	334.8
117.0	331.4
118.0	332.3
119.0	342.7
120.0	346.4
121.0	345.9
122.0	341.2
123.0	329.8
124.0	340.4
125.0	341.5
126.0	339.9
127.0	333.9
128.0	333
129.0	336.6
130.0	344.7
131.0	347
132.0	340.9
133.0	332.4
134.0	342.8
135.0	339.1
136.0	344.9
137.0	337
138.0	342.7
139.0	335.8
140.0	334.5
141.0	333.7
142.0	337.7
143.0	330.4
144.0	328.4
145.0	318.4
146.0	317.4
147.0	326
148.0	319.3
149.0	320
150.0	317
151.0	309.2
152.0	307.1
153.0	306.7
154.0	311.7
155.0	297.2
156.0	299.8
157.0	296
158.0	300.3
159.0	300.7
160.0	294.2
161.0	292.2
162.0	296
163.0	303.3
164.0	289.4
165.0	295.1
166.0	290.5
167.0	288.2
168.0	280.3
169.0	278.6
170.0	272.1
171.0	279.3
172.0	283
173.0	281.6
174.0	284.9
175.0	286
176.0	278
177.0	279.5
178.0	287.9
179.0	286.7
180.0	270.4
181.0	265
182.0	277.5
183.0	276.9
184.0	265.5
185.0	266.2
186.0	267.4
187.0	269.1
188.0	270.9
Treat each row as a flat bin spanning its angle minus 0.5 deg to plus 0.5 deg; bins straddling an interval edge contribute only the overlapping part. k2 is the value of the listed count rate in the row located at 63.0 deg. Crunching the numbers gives 268.6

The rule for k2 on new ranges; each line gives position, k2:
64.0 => 273.5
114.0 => 347.8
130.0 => 344.7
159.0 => 300.7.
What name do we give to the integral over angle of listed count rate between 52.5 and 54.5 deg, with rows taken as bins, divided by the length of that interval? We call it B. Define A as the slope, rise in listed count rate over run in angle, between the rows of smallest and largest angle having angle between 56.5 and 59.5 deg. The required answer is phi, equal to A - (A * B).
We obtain -313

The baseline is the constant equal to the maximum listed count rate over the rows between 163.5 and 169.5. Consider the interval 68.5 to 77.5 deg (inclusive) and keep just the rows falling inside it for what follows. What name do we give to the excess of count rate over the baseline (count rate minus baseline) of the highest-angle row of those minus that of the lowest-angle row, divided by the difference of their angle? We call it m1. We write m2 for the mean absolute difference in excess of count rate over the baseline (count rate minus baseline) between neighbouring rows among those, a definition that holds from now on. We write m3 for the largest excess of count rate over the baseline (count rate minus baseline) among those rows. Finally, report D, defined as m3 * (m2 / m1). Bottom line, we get 52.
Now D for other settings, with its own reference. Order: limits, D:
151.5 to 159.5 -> -80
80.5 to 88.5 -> 62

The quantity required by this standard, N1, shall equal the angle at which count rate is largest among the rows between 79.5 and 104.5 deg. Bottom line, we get 104.0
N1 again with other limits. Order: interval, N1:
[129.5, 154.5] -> 131.0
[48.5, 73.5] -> 72.0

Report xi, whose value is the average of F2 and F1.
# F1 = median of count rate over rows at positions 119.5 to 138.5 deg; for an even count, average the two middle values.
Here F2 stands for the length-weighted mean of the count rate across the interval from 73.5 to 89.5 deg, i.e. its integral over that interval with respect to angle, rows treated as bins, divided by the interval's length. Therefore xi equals 325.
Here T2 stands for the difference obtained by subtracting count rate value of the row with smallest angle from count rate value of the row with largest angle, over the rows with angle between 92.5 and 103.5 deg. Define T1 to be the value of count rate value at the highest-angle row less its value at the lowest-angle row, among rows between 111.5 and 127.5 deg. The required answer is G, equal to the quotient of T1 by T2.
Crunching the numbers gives -4.4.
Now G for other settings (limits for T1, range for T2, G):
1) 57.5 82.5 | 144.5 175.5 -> -1.3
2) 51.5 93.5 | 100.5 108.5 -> 13.8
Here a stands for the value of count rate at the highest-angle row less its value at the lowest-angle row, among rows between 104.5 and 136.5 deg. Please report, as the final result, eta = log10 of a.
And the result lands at 0.89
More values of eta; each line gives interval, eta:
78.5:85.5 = 0.30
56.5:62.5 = 0.51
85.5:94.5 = 1.01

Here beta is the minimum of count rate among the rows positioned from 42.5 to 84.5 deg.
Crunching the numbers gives 225.8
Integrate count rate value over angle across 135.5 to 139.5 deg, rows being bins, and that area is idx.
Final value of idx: 1360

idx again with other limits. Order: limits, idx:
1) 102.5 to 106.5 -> 1324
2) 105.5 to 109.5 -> 1308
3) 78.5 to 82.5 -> 1236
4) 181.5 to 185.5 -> 1086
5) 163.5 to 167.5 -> 1163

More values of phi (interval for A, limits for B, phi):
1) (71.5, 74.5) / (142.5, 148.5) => 1289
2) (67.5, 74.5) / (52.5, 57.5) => -325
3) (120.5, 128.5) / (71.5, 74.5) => 545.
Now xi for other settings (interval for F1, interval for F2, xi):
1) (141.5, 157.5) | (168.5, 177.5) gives 299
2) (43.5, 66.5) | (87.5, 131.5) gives 297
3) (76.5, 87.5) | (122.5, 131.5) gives 326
